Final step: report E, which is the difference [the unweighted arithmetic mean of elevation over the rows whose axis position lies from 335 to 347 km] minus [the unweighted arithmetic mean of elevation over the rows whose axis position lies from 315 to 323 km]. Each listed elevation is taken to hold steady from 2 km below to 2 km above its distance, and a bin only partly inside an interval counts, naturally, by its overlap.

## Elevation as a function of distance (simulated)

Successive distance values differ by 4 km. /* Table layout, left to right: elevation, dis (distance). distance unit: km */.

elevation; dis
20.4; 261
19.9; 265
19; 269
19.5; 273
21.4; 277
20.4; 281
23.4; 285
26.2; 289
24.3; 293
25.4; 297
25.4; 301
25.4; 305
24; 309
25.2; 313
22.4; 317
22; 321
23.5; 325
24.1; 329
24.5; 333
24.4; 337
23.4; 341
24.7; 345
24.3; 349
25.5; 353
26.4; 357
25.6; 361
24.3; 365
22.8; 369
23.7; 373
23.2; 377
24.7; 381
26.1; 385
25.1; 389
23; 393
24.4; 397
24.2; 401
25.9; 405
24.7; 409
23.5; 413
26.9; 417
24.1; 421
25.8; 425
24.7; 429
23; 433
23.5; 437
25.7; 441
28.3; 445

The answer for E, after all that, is 1.97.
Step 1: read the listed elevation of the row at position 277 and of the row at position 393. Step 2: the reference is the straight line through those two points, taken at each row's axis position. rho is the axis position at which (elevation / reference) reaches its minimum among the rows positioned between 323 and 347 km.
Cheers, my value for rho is 341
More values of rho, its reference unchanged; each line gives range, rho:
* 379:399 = 393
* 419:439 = 433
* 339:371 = 369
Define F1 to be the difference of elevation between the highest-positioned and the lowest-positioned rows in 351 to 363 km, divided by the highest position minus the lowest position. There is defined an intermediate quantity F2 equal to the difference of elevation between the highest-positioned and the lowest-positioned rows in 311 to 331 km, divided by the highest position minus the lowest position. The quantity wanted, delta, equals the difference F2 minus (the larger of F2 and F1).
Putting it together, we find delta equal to -0.08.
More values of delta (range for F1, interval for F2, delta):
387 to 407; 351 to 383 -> -0.08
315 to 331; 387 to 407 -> -0.09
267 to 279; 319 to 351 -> -0.22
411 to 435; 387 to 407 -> 0.00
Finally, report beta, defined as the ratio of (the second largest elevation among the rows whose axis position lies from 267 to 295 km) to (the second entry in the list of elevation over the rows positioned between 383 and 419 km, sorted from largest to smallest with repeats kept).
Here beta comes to 0.93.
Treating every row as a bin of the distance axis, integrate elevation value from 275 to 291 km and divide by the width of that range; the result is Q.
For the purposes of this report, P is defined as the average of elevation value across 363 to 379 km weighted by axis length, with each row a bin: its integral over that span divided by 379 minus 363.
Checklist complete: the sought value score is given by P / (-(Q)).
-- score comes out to -1.03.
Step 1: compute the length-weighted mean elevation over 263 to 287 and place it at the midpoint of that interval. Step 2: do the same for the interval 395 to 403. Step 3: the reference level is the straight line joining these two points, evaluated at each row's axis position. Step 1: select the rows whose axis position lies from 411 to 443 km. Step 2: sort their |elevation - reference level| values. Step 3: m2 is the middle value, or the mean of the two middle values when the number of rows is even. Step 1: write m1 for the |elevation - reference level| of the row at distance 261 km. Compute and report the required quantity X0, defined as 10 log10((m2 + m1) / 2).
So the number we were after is -2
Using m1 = 0.2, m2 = 1.04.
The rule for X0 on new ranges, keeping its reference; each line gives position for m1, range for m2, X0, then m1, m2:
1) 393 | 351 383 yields 0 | 1.1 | 0.98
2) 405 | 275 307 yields 4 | 1.4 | 3.53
